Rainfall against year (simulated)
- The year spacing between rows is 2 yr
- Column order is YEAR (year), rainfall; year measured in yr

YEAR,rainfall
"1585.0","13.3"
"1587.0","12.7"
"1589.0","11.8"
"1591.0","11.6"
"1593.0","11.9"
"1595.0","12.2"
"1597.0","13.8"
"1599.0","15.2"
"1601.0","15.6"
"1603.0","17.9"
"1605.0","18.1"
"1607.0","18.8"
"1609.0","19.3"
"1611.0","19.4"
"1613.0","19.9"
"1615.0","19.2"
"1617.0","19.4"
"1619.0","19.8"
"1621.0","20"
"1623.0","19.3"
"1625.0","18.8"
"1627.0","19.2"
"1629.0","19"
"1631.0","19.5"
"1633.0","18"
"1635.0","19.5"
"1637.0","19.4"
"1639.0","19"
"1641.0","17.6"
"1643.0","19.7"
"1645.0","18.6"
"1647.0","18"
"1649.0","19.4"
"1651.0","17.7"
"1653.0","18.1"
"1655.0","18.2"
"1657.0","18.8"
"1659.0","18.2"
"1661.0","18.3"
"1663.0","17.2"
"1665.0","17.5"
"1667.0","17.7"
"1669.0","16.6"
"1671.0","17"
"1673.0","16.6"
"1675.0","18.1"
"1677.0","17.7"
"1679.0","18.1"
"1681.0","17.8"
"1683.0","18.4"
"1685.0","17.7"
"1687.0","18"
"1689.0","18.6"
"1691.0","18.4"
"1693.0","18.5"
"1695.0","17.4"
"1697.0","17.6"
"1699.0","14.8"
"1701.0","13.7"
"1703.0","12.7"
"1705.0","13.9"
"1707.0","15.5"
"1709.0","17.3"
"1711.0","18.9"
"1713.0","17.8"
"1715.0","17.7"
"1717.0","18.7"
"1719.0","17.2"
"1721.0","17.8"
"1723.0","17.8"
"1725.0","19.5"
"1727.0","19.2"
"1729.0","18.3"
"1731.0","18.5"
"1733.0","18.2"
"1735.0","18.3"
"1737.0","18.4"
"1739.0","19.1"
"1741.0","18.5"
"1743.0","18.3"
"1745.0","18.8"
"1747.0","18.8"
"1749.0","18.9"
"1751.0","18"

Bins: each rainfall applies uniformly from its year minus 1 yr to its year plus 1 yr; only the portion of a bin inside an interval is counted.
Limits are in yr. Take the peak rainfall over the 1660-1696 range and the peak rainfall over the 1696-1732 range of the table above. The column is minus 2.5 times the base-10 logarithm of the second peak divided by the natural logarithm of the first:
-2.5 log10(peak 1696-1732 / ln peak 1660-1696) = -2.060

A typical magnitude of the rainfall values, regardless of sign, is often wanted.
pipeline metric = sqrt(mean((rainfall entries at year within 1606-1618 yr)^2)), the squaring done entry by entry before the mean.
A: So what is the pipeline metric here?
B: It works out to 19.3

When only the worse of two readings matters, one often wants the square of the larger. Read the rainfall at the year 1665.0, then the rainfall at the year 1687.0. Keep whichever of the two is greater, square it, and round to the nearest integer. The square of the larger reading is 324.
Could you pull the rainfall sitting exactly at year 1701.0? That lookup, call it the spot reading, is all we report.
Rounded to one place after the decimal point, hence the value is 13.7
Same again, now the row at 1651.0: 17.7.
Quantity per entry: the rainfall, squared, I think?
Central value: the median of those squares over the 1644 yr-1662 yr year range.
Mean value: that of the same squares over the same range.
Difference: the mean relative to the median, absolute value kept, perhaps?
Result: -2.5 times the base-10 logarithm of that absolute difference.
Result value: -2.00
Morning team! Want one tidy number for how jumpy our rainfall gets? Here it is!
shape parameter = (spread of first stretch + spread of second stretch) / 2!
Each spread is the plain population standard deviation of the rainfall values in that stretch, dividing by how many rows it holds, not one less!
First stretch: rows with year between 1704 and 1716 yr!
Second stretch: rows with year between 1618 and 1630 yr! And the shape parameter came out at 1.0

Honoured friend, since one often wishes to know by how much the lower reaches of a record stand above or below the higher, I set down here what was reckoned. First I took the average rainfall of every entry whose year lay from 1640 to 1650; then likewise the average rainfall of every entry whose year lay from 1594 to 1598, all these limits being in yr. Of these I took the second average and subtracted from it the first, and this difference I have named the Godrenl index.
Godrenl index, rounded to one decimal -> -5.7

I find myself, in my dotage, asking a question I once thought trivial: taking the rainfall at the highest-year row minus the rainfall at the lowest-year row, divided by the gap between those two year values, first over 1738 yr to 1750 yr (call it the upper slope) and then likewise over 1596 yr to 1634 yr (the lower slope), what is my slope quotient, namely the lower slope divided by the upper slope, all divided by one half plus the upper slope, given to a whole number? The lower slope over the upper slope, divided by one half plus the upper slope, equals -12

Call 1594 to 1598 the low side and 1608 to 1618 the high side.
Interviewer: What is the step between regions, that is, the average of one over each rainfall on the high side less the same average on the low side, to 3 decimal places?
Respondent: -0.026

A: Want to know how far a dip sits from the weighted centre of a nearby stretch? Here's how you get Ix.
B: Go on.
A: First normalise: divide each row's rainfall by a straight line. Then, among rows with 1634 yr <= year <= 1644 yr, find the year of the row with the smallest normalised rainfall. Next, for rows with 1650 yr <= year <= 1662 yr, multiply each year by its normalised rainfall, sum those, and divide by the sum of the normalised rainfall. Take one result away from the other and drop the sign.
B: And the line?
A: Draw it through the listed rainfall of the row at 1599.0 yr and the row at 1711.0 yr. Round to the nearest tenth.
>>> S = 15.0 yr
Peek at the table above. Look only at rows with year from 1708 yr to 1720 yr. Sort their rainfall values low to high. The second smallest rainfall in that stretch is 17.3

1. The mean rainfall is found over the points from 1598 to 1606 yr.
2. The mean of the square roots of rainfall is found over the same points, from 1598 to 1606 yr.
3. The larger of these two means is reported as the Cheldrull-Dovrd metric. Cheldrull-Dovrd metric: 16.7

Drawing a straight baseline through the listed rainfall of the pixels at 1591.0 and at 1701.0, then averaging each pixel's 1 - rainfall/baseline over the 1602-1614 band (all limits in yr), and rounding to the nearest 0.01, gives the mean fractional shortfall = -0.58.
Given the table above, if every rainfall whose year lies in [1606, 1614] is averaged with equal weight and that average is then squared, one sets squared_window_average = 374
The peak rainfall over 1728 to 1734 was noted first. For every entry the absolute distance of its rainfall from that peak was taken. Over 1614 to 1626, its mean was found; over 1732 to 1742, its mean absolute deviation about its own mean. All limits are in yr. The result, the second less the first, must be -0.7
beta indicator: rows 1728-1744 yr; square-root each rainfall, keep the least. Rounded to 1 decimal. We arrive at 4.3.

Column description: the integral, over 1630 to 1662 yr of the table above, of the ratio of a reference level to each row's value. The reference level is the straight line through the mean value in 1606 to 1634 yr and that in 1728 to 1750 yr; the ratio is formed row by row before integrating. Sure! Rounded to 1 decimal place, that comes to 32.9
